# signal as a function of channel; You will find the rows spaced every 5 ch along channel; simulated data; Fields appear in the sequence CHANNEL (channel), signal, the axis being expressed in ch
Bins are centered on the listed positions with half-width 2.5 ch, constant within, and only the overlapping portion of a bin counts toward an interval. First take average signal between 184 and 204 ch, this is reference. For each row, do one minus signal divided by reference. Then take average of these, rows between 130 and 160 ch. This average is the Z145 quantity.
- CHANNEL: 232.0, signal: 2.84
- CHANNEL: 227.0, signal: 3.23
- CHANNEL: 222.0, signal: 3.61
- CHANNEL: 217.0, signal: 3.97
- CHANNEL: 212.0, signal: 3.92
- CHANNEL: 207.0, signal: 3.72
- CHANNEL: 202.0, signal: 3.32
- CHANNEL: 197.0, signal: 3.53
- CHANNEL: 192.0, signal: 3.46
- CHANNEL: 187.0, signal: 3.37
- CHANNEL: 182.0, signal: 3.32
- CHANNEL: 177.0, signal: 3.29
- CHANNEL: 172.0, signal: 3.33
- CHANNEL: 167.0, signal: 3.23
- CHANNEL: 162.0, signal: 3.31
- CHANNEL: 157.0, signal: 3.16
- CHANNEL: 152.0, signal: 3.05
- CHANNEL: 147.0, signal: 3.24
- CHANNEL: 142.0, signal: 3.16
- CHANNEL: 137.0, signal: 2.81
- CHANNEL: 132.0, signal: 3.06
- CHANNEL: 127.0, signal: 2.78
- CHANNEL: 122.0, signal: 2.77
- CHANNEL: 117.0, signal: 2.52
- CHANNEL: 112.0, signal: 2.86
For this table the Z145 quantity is 0.10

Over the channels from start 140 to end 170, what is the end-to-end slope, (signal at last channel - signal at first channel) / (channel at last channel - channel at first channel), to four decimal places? 0.0028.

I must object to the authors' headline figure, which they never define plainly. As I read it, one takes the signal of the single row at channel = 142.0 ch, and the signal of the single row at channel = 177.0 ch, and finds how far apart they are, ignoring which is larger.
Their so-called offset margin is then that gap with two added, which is 2.13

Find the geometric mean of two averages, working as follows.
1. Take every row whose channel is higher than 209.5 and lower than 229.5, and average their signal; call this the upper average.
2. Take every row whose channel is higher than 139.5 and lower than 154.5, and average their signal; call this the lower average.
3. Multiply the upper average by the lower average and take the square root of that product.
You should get 3.41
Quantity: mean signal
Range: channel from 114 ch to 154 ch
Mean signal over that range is 2.92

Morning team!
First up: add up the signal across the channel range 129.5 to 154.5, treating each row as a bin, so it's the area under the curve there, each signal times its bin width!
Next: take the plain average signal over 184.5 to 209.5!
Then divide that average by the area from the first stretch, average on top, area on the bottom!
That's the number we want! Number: 0.0454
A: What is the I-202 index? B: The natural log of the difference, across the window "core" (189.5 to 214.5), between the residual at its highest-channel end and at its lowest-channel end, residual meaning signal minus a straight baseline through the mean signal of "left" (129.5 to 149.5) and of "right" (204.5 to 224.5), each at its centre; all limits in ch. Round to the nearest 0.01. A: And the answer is -1.33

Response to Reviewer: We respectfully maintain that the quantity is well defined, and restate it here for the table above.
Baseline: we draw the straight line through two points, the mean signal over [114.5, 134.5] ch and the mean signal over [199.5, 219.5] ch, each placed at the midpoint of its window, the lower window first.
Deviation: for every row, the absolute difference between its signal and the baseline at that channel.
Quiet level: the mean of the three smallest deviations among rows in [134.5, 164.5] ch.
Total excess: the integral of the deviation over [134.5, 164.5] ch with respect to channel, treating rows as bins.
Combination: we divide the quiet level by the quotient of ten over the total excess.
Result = 0.018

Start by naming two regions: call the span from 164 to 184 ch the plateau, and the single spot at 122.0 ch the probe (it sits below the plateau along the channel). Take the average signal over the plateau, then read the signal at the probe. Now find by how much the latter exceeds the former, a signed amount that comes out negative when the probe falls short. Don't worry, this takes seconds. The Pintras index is -0.52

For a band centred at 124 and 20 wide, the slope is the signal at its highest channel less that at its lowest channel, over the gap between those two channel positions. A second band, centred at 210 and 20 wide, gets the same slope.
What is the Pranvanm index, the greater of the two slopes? 0.043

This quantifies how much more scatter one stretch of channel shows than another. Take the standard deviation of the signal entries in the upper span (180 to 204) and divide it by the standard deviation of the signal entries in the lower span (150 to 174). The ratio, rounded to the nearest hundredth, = 0.81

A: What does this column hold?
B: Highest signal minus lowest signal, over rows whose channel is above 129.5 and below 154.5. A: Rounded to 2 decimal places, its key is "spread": 0.43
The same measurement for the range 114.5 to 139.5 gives 0.54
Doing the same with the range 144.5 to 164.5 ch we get 0.26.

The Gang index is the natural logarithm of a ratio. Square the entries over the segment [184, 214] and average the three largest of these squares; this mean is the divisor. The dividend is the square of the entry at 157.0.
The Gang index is -0.33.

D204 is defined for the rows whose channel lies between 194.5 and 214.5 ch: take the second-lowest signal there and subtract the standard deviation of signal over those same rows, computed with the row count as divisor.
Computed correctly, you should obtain 3.31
